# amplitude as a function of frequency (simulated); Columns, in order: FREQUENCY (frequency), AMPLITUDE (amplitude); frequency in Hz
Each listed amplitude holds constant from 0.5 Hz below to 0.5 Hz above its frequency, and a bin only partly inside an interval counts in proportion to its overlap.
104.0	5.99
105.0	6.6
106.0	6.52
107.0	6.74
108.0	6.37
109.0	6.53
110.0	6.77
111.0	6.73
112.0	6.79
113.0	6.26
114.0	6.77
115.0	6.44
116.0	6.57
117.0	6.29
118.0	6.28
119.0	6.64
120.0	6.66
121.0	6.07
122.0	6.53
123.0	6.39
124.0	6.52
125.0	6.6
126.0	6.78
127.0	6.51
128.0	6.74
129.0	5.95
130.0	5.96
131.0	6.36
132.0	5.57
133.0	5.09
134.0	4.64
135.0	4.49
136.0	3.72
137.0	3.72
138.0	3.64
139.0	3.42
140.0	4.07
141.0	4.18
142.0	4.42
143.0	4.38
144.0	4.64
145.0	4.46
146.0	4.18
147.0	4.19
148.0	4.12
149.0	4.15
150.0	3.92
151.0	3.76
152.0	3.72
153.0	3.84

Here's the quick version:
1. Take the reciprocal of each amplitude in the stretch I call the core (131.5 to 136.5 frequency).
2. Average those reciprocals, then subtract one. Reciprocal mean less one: -0.78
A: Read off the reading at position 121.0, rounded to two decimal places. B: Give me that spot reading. 6.07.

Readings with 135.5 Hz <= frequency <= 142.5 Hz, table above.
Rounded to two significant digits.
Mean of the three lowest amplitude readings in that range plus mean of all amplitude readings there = 7.5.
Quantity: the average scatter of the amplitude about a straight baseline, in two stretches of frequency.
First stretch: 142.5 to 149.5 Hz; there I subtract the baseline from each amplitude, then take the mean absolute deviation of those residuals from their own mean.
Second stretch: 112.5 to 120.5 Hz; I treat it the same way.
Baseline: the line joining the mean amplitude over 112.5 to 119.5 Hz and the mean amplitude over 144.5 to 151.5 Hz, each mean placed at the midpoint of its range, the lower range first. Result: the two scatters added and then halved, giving 0.16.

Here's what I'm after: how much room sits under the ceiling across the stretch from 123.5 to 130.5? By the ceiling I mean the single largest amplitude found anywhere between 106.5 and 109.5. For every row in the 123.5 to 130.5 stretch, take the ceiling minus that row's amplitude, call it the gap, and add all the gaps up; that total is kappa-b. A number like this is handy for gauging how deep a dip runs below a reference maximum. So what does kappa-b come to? 2.1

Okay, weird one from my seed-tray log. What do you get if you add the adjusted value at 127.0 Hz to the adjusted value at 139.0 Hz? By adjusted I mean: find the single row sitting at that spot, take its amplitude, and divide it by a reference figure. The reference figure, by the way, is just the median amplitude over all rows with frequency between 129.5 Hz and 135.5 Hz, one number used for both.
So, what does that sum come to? 1.86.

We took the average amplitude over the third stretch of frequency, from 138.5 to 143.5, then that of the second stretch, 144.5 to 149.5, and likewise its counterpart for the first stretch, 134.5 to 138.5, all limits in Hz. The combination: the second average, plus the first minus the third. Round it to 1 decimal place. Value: 4.0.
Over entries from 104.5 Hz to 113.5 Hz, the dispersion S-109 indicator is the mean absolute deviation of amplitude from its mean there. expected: 0.15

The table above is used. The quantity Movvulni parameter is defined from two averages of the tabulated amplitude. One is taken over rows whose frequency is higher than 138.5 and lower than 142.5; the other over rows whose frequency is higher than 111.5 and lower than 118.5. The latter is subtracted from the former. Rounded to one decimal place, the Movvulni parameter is -2.5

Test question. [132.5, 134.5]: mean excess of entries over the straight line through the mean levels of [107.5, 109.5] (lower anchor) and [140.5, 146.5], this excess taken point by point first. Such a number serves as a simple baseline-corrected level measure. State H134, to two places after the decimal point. -0.10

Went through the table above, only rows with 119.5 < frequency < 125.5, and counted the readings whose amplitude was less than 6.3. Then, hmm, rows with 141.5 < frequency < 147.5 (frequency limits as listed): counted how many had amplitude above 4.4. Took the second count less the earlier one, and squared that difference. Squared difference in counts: 4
